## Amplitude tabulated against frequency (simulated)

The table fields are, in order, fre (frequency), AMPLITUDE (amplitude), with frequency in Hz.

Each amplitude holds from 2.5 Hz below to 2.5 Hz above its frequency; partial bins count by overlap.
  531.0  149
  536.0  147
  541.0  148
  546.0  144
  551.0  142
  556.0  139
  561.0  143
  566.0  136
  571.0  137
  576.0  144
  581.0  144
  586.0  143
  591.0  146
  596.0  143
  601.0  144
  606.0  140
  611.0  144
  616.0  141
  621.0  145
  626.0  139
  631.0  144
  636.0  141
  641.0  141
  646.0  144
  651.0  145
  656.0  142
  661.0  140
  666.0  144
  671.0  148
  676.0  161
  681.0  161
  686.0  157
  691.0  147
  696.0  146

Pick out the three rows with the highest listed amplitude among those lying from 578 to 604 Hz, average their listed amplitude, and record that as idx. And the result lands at 145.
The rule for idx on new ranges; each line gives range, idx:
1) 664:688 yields 160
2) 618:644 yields 143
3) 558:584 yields 144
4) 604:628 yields 143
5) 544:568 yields 143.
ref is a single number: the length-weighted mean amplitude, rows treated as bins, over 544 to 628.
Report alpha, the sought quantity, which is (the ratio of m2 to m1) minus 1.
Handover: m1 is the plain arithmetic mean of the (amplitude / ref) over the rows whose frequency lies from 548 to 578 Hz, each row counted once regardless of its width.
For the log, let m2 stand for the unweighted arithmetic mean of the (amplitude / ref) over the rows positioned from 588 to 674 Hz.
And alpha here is 0.020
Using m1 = 0.99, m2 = 1.01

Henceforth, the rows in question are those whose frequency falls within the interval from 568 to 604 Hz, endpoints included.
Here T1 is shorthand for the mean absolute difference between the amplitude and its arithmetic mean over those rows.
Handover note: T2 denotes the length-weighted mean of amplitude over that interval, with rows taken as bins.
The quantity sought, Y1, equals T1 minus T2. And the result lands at -141.1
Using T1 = 1.71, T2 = 142.9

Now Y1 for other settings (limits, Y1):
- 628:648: -140.9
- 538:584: -138.9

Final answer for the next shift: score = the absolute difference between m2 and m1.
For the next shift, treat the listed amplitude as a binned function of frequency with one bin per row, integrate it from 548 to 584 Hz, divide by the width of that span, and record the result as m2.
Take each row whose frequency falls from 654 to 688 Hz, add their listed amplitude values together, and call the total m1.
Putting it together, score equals 912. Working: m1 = 1053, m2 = 141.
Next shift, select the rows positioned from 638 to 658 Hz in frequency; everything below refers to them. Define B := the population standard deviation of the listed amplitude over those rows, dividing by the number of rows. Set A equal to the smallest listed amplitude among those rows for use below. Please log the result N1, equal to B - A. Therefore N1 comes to -139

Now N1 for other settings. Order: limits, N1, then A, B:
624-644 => -137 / 139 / 1.8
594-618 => -138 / 140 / 1.6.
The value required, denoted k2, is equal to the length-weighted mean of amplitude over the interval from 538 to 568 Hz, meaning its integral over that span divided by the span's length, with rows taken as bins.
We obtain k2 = 142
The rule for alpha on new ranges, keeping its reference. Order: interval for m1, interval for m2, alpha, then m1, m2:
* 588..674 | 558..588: -0.013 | 1.01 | 0.99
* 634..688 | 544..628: -0.038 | 1.04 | 1.00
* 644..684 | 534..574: -0.041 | 1.04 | 1.00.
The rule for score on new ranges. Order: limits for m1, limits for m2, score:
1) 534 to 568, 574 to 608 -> 856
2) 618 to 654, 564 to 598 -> 857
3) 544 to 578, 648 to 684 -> 836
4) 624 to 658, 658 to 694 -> 845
